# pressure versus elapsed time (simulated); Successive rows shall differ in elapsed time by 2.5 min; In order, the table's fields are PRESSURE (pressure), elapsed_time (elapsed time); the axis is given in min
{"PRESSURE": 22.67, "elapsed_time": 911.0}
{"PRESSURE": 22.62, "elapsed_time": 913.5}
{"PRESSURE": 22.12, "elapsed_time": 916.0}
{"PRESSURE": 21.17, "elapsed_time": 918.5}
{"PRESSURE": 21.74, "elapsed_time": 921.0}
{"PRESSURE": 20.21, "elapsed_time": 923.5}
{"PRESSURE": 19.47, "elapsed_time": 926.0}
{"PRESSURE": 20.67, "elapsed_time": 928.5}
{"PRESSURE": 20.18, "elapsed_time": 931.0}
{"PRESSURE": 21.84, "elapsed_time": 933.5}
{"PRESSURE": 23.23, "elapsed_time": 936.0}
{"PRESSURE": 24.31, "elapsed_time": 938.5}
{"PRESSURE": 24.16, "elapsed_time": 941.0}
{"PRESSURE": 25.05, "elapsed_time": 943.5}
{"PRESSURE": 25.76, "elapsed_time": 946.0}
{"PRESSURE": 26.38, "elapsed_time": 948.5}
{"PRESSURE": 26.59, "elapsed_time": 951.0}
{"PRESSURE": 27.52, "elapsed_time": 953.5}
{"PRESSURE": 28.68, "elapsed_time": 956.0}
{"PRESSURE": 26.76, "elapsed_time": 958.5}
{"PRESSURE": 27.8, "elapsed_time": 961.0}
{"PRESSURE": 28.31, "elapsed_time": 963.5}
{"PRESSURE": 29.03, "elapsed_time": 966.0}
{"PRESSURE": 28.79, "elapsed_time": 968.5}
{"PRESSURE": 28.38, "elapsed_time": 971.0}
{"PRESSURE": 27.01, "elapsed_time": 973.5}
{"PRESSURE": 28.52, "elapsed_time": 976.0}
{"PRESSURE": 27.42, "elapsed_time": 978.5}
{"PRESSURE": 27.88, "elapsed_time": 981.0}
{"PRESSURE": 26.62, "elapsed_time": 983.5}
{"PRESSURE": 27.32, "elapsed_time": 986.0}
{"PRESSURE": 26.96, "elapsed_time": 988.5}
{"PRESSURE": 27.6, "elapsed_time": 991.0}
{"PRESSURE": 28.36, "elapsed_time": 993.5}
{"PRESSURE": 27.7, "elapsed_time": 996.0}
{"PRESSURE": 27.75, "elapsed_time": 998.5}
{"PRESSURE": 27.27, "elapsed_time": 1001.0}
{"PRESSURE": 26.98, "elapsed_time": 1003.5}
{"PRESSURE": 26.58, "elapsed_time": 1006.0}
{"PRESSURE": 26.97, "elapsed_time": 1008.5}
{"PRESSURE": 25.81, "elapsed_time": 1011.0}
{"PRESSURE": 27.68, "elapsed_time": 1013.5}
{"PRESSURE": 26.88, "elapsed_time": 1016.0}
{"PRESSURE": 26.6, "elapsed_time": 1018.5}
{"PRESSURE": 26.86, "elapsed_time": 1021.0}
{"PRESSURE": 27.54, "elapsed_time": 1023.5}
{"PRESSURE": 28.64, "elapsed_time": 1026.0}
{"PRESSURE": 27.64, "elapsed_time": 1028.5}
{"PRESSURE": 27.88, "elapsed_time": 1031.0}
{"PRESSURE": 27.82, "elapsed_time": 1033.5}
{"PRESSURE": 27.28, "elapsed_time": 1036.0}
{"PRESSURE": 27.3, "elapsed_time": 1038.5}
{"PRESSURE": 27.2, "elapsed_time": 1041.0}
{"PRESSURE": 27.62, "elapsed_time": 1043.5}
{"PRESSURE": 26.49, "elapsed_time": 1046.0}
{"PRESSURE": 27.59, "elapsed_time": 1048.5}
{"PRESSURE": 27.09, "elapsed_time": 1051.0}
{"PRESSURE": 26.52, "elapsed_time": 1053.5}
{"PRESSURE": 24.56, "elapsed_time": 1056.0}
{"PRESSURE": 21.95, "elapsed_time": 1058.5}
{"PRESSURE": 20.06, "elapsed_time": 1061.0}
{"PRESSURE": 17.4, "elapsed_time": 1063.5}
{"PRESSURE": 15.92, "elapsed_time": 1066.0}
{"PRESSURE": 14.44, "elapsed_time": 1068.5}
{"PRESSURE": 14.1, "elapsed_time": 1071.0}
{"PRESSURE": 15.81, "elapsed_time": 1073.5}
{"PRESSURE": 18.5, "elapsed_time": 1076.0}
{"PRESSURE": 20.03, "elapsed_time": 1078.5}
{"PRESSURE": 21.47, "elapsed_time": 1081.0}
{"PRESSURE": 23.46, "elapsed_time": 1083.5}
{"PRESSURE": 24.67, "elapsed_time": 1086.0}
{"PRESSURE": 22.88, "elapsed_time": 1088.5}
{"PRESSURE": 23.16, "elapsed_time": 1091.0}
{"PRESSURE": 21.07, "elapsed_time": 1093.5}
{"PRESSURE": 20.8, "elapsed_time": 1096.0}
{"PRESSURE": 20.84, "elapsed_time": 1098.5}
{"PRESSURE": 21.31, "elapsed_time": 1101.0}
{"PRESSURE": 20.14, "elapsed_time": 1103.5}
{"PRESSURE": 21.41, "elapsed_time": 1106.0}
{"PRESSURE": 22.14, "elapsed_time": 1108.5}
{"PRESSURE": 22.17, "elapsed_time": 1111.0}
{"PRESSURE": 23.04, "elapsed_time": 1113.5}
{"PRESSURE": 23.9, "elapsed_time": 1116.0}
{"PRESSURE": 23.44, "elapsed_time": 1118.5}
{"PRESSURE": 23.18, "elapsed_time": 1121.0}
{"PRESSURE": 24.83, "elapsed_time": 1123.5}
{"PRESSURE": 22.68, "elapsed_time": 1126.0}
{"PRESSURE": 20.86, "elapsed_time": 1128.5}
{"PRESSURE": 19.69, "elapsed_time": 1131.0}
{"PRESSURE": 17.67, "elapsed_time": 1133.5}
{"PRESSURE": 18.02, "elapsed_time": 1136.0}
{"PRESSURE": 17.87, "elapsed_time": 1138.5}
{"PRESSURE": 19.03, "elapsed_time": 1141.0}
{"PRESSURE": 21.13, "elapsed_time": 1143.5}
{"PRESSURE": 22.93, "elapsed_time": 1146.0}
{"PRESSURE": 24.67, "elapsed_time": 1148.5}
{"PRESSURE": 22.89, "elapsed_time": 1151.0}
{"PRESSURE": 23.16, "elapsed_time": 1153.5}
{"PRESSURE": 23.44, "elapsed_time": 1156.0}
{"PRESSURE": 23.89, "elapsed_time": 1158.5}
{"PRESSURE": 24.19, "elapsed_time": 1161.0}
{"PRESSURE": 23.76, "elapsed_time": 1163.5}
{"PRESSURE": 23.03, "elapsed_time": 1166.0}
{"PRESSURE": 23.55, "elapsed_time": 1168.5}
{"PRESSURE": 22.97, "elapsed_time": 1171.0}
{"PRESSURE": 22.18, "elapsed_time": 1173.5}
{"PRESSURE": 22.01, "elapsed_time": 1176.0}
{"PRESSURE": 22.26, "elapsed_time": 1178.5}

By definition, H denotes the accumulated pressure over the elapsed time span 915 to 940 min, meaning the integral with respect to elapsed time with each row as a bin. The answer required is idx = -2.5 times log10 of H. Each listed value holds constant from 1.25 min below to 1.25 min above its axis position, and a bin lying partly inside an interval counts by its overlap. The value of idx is -6.8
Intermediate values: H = 538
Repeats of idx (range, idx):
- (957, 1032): -8.3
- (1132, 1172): -7.4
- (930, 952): -6.8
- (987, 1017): -7.3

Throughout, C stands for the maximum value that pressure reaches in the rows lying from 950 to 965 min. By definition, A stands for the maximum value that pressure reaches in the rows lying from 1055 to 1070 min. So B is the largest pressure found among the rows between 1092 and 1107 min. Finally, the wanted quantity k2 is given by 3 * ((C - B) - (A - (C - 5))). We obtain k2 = 19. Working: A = 24.56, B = 21.41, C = 28.68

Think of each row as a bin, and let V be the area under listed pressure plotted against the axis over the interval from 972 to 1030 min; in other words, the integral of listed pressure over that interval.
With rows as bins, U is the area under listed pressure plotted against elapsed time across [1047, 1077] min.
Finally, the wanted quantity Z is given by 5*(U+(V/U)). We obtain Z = 3072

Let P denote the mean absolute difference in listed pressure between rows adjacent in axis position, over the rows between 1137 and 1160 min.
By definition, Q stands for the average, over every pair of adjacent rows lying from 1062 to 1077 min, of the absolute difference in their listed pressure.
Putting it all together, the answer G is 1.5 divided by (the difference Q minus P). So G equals 4.4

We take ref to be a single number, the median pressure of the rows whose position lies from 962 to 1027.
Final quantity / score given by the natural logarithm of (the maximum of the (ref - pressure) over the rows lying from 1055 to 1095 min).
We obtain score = 2.6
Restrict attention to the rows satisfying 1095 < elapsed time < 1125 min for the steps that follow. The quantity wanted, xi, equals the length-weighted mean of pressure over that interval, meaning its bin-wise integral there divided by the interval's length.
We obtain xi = 22.3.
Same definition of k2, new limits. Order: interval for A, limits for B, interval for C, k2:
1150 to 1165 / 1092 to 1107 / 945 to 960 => 20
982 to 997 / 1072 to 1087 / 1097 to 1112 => -41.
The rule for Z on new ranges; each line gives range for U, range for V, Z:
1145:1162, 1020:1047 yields 2015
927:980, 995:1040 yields 6894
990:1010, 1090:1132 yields 2746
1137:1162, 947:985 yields 2792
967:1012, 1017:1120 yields 6188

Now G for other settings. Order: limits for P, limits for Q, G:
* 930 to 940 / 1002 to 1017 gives -3.3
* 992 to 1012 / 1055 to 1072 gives 1.2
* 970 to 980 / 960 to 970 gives -1.8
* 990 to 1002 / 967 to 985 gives 2.8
